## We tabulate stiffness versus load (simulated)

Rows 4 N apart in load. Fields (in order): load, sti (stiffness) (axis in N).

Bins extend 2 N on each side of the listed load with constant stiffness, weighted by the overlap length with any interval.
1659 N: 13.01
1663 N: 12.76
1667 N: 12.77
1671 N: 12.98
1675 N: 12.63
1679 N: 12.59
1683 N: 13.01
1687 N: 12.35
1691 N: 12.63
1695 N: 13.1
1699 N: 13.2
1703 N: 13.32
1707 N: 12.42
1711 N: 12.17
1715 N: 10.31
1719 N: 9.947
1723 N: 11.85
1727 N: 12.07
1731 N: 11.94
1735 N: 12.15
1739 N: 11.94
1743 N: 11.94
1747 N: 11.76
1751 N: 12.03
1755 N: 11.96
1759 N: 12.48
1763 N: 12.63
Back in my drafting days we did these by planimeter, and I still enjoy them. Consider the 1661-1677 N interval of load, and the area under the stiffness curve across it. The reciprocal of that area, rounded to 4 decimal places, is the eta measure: 0.0049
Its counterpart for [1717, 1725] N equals 0.0115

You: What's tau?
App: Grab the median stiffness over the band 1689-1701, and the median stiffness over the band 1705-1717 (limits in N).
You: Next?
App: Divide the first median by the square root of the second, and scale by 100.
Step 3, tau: 376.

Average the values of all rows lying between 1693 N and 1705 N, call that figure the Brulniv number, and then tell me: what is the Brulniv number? 13.2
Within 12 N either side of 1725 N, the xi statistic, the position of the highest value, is 1735 N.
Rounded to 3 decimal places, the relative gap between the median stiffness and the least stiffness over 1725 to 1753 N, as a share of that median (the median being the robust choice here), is 0.015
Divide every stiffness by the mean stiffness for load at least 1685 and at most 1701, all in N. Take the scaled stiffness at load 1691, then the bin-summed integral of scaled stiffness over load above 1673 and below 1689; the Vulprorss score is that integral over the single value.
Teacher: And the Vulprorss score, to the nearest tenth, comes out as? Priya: 16.0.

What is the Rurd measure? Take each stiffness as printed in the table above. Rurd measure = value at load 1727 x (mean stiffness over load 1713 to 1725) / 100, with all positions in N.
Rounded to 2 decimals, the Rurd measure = 1.29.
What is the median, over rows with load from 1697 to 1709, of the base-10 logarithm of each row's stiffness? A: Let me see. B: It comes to 1.12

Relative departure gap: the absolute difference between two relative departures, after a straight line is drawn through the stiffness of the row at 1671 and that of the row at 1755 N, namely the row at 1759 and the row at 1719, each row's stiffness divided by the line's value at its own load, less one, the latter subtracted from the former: 0.245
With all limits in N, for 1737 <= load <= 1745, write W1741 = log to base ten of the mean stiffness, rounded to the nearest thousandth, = 1.077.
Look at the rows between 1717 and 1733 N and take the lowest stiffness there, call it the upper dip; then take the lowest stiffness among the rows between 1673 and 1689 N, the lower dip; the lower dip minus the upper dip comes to 2.4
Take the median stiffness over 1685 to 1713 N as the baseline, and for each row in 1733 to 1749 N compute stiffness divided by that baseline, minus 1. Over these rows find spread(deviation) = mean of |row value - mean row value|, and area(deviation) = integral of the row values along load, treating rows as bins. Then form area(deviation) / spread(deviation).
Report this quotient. -108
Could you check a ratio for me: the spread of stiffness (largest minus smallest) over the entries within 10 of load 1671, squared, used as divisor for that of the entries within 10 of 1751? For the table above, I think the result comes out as 5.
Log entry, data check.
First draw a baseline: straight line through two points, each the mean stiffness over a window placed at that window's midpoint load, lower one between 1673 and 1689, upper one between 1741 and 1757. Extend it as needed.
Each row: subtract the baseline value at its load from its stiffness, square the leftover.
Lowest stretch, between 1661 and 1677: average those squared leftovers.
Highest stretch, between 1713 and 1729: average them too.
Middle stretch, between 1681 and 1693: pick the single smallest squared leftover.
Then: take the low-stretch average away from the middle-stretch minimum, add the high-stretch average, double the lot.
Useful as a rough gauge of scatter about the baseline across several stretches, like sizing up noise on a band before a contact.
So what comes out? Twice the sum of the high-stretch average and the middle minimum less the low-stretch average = 4.6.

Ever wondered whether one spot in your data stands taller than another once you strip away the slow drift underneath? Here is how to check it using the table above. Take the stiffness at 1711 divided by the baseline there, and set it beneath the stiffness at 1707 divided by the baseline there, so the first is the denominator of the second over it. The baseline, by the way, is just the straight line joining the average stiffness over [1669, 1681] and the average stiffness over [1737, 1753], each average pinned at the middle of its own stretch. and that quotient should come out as 1.017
